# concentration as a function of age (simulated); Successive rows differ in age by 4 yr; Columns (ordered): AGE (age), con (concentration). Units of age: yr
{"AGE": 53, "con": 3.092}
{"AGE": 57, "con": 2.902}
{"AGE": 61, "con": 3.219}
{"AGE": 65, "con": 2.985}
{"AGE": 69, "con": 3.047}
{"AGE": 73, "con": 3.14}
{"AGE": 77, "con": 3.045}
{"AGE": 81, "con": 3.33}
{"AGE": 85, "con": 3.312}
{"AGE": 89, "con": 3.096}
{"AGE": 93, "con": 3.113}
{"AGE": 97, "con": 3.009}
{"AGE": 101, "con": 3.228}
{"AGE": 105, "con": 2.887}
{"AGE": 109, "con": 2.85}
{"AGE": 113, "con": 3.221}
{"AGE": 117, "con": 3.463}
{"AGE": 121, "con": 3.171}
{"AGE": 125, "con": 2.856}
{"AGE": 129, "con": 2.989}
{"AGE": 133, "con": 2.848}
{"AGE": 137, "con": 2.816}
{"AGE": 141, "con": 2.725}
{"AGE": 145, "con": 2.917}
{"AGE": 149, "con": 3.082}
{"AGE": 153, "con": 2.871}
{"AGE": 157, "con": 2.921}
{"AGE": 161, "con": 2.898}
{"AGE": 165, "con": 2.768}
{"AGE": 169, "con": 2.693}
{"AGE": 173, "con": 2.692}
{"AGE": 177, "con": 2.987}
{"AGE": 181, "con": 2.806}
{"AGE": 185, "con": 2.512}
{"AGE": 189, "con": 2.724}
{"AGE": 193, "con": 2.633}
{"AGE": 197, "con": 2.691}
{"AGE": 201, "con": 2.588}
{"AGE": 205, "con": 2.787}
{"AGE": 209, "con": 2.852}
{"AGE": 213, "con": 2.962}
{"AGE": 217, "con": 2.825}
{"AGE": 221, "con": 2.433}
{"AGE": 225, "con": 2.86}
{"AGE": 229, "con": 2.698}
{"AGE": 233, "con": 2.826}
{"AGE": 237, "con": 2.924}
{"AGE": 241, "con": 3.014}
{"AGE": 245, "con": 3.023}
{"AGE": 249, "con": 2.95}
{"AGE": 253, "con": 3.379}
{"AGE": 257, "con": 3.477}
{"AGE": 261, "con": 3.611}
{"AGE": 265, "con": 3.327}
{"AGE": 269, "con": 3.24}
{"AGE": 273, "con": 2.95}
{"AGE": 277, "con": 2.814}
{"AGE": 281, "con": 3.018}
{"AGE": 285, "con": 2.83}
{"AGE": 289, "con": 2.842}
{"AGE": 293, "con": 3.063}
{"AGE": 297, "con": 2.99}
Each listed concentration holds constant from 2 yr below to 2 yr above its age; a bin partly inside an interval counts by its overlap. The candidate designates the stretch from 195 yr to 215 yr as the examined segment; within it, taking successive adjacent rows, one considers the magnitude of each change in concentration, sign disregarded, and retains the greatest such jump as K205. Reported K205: 0.20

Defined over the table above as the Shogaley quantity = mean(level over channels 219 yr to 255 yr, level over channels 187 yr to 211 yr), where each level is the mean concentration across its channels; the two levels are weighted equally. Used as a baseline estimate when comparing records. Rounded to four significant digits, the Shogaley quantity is 2.807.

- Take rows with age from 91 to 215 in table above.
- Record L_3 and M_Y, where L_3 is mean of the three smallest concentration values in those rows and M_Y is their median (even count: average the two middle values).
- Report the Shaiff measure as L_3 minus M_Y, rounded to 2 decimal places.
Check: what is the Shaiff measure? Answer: -0.28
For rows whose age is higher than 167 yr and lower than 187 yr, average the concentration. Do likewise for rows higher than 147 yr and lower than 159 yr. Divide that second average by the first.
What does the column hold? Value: 1.08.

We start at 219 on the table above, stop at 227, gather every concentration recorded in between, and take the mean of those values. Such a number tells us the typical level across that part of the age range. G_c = 2.65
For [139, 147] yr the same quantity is 2.82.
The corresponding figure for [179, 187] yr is 2.66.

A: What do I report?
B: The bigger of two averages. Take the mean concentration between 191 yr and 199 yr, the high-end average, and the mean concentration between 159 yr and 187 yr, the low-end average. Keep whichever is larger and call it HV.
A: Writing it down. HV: 2.8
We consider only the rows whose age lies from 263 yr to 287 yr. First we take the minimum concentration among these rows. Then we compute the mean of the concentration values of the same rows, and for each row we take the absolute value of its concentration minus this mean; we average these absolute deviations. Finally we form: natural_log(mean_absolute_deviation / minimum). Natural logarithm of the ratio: -2.81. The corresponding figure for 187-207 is -3.78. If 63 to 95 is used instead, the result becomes -3.44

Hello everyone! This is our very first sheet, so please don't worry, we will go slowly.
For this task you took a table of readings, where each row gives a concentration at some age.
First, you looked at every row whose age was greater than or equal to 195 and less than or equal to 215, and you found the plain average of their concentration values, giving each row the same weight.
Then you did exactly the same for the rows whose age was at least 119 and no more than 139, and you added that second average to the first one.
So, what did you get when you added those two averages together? 5.71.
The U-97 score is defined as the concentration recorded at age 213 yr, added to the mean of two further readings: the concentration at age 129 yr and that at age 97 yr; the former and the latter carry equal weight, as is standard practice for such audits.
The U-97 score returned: 6.0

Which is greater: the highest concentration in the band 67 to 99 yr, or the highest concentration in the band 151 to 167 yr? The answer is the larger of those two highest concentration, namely 3.33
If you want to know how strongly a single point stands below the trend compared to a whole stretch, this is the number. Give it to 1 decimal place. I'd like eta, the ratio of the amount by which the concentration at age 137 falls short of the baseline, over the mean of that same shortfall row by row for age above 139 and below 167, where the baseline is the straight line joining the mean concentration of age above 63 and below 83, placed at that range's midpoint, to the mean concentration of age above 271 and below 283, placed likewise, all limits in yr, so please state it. 1.5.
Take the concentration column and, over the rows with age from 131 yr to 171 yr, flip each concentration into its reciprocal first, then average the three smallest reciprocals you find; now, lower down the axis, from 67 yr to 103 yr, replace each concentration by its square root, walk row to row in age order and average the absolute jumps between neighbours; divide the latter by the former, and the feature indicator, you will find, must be 0.11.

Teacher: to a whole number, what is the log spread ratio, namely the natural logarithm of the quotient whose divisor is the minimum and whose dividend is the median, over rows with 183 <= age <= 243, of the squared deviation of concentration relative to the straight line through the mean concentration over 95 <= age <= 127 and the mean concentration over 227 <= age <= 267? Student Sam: 2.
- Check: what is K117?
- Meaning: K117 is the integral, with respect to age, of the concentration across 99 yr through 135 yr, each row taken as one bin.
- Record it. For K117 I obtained 110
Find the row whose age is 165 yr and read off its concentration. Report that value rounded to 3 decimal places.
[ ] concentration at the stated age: 2.768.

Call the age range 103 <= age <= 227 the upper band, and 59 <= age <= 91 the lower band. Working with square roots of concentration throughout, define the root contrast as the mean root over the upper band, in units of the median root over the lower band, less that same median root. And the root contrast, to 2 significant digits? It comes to -0.81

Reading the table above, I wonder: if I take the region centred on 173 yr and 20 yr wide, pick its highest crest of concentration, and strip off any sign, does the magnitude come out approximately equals 2.99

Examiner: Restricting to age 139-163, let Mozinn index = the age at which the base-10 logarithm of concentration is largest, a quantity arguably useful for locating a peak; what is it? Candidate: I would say 149 yr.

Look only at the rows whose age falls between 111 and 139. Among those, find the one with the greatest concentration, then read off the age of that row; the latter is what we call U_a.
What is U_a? 117 yr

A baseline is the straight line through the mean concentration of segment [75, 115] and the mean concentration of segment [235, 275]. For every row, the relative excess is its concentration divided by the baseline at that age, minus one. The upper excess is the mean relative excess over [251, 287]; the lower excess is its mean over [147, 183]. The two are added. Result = -0.10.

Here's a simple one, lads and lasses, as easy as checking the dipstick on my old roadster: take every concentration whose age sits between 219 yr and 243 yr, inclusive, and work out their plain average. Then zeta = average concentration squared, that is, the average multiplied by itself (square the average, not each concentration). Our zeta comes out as 7.8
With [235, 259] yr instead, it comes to 9.8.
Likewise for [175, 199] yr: 7.4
